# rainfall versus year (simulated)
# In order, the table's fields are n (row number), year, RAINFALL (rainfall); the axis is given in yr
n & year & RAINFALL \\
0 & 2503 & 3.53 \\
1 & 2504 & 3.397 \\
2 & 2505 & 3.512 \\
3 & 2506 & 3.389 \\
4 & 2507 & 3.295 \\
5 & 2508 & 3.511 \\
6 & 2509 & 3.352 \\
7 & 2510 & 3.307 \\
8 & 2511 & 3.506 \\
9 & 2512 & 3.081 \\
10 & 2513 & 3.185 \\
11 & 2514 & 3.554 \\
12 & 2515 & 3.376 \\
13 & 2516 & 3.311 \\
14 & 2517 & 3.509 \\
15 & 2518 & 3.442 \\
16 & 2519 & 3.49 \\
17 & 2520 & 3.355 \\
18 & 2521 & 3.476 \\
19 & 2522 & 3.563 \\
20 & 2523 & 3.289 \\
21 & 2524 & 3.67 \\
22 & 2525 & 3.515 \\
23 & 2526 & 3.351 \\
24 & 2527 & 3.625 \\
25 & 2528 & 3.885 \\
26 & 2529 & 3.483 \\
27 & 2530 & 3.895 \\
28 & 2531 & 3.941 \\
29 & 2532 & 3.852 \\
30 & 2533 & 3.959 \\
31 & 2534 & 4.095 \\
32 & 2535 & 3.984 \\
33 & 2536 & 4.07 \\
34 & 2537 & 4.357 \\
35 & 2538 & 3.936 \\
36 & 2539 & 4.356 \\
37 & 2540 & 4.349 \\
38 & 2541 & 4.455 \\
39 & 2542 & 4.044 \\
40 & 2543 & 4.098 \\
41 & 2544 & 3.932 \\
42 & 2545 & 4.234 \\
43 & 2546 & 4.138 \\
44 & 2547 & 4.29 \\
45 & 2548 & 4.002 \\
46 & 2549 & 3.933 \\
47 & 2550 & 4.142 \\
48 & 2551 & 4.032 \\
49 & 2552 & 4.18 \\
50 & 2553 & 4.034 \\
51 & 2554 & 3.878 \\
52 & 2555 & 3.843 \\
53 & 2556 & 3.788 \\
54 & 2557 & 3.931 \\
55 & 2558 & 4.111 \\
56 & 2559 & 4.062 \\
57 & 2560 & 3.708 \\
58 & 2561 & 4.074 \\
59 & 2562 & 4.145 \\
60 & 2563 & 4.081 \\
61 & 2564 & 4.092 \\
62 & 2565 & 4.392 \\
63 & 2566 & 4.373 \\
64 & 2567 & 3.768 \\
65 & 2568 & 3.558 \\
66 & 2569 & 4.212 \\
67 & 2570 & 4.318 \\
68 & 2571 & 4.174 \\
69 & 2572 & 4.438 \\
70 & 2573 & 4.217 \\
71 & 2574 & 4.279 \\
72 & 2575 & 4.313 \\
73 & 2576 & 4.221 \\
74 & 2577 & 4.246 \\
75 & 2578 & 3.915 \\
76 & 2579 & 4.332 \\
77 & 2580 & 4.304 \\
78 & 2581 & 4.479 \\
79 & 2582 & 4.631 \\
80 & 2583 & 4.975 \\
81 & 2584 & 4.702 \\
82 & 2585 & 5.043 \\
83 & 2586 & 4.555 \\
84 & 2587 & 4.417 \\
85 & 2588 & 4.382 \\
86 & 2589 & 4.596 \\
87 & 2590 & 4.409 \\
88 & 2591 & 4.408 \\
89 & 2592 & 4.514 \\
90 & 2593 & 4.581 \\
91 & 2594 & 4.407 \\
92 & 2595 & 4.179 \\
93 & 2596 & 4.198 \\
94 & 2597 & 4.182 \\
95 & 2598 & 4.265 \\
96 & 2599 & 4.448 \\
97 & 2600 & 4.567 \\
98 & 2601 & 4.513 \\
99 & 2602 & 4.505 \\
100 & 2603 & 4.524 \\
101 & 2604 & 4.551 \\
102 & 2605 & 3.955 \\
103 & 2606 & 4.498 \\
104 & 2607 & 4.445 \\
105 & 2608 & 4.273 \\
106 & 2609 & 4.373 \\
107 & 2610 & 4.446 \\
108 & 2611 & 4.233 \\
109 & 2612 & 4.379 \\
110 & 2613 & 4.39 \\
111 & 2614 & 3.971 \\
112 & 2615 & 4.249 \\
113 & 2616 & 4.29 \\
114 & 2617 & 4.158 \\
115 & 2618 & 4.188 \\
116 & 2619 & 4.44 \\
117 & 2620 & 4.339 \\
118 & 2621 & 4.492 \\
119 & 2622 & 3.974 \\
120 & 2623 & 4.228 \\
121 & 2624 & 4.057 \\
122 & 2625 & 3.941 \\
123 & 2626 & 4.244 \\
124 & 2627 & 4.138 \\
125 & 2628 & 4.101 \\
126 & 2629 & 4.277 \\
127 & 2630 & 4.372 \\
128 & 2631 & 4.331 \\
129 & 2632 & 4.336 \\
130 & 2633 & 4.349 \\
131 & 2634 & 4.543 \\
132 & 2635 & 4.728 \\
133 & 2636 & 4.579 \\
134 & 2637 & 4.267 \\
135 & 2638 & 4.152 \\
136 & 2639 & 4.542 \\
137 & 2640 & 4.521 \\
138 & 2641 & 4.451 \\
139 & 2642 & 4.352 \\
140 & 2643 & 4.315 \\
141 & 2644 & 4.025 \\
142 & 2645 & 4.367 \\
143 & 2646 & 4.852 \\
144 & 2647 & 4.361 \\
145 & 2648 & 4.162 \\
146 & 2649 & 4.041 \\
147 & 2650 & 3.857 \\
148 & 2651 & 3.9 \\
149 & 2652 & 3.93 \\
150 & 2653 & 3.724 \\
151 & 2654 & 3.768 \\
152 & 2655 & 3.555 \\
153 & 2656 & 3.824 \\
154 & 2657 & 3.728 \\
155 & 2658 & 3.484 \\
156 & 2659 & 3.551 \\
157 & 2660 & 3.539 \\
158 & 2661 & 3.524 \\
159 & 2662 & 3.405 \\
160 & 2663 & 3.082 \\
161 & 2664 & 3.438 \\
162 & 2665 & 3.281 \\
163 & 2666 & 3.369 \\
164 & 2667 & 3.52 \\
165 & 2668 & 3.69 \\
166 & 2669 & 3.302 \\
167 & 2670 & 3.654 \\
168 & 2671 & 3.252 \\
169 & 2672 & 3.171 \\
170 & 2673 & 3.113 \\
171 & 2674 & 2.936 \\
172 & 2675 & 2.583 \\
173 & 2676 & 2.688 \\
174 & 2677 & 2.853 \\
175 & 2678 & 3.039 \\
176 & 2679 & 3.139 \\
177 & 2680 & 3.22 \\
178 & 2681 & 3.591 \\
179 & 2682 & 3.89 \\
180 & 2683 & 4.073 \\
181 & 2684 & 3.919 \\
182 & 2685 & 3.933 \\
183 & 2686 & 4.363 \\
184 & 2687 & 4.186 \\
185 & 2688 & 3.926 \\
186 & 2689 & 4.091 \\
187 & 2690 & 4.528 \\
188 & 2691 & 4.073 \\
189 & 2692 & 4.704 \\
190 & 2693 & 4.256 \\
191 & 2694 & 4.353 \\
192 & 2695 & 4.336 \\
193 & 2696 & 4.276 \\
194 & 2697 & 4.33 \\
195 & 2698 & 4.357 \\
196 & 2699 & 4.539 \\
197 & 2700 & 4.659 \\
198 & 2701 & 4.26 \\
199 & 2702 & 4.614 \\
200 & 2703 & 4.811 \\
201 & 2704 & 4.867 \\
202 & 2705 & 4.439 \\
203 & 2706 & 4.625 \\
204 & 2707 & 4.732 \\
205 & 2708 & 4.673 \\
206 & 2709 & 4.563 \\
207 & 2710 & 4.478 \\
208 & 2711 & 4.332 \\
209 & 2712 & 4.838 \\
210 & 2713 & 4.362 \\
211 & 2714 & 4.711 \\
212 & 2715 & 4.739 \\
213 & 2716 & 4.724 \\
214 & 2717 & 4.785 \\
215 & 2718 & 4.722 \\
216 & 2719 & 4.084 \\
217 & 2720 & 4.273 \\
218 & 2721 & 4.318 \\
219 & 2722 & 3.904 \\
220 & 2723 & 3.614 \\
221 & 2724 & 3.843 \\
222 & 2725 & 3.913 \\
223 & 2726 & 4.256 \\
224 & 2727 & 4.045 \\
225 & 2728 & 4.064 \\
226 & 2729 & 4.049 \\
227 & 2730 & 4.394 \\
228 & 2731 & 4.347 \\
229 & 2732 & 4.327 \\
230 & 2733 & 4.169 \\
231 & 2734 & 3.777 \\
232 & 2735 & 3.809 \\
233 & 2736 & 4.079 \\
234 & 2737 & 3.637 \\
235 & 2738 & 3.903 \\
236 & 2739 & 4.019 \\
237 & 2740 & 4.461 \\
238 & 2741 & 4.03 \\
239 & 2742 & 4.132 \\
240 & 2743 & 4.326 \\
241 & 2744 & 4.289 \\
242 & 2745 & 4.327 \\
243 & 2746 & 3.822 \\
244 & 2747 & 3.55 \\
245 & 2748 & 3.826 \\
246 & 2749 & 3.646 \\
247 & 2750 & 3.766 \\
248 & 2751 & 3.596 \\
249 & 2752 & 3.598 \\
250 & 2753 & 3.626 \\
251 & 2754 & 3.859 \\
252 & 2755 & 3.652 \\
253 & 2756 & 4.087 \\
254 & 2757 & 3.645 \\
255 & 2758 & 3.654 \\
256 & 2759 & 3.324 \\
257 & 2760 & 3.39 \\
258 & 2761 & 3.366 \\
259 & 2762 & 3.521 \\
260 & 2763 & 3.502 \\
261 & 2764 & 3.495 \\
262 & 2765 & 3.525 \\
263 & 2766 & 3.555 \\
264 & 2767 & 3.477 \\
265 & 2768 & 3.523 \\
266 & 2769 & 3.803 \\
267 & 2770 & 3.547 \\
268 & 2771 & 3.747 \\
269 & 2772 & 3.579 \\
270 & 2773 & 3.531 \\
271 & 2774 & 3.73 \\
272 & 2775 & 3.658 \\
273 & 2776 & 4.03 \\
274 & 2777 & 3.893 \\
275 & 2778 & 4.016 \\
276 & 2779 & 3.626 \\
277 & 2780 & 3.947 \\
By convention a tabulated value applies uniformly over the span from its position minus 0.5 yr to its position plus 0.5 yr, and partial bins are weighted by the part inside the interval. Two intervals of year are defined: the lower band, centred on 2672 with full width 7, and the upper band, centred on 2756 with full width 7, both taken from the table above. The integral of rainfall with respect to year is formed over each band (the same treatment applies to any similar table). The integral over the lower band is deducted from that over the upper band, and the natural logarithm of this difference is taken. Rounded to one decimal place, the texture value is 1.3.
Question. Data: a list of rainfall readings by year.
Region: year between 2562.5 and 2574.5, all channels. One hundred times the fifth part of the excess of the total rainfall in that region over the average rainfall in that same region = 915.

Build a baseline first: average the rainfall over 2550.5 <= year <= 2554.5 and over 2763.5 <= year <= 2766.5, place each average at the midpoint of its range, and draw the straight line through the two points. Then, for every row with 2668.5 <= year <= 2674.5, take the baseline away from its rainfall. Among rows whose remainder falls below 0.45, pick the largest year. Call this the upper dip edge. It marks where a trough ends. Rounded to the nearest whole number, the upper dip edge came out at 2674 yr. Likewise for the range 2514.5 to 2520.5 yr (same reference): 2520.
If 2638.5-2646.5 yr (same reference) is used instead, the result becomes 2644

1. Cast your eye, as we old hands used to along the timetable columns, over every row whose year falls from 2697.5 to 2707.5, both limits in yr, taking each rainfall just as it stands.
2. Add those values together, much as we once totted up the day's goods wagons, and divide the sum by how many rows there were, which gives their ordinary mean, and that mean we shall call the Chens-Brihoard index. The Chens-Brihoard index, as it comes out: 4.6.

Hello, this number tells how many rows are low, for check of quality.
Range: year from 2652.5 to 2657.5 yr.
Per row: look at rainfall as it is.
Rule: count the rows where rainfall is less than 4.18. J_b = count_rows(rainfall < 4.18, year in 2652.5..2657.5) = 5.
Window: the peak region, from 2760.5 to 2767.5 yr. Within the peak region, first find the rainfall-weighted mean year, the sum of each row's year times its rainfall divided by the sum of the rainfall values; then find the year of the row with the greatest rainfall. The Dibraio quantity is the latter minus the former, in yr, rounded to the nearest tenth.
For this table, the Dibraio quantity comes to 2.0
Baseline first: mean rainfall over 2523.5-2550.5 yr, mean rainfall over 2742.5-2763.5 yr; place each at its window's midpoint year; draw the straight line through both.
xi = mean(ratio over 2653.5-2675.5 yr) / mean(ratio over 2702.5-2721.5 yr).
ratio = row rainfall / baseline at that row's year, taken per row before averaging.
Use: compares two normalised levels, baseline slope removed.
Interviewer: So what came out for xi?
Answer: 0.73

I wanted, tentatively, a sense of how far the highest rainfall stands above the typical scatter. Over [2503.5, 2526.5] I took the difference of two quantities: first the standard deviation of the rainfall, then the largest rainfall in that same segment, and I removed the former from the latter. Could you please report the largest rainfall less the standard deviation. 3.54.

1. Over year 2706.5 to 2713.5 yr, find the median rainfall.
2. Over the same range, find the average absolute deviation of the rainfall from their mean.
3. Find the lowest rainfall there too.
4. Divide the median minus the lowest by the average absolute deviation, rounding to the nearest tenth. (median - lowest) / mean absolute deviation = 1.5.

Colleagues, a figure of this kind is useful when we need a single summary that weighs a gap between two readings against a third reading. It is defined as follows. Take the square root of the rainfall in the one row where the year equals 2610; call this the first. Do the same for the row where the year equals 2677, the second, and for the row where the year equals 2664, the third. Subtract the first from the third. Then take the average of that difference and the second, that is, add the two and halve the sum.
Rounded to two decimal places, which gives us 0.72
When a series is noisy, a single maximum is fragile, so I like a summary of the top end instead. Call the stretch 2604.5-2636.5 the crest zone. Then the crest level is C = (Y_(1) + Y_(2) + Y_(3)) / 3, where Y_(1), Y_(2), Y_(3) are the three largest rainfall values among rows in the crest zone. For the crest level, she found 4.62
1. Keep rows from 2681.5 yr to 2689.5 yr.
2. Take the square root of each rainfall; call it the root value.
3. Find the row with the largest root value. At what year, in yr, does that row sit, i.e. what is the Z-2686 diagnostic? 2686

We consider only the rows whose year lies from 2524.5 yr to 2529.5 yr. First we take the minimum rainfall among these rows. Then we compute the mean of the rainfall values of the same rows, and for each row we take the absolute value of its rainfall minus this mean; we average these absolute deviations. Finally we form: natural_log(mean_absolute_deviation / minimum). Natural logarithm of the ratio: -3.13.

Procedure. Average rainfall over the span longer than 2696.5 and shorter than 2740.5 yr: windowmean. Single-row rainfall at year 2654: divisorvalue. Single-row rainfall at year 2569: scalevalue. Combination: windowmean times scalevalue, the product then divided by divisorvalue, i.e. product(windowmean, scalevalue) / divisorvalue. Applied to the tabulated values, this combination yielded 4.8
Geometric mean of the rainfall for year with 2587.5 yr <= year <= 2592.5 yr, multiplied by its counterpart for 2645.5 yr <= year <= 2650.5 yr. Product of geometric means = 18.9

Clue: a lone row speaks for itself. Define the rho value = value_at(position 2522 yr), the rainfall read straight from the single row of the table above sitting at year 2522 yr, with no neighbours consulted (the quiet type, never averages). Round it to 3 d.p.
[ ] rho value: 3.563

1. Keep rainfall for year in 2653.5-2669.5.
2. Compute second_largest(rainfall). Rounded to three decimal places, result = 3.768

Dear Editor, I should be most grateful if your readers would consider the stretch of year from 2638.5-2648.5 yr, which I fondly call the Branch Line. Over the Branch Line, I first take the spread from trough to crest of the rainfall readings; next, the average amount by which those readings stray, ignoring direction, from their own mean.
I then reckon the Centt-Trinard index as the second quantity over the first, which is 0.19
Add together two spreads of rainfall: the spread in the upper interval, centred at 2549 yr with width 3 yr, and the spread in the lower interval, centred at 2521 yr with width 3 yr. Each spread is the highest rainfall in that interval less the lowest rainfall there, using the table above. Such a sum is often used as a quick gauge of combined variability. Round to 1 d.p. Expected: 0.4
